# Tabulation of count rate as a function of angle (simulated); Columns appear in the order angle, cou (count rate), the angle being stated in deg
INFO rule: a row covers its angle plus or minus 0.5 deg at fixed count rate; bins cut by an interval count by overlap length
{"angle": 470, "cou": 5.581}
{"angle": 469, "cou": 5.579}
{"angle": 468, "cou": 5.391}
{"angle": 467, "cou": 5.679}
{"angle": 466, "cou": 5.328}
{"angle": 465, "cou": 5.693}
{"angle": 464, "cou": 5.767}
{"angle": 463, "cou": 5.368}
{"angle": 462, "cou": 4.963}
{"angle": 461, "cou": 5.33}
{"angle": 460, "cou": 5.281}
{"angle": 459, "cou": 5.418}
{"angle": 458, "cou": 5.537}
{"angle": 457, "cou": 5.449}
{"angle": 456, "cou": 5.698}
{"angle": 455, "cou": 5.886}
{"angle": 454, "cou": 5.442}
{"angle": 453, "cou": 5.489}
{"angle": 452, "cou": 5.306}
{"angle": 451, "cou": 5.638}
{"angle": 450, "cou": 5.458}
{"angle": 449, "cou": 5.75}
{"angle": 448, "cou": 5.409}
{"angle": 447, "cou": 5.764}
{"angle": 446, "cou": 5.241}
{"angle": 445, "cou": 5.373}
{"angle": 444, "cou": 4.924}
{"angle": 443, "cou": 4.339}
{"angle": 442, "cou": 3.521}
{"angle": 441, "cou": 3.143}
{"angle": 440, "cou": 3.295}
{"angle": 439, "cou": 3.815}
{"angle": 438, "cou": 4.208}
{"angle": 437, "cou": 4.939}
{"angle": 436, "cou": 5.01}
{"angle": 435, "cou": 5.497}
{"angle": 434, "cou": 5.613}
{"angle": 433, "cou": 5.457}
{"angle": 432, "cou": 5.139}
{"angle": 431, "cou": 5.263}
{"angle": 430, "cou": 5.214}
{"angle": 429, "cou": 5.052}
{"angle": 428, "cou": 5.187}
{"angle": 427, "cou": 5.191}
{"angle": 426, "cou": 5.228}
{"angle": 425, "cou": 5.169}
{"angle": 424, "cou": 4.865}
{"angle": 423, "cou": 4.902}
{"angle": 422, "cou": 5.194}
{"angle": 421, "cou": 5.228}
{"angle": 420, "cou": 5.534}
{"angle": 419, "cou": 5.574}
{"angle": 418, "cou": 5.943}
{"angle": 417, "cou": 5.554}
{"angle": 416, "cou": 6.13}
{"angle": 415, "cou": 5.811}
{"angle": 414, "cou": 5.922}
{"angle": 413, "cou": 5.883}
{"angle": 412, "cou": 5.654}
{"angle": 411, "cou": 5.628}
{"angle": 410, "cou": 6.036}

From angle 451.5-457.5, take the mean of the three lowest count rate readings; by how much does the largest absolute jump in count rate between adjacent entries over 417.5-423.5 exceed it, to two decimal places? -5.03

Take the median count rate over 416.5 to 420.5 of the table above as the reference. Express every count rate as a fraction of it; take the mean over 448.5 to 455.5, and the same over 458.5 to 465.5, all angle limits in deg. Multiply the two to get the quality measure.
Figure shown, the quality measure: 0.97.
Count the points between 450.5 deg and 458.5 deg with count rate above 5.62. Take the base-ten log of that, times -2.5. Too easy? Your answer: -1.2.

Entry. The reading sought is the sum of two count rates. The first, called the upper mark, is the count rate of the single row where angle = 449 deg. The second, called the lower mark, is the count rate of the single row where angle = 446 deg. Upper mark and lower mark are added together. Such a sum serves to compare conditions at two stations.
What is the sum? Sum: 11.0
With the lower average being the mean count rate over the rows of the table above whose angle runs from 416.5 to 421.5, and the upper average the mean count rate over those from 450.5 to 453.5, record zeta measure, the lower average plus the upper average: 11.0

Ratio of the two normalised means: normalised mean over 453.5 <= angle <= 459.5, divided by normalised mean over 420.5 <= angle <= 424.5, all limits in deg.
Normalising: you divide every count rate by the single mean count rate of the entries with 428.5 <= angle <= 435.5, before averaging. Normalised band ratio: 1.10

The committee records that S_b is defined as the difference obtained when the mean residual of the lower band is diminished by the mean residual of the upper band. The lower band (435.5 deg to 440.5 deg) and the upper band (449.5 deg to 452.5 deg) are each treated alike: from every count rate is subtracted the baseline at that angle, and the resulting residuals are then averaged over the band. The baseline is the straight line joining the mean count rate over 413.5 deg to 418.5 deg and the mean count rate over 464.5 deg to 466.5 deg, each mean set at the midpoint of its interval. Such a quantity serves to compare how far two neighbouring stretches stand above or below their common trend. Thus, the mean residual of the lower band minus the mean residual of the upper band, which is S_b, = -1.3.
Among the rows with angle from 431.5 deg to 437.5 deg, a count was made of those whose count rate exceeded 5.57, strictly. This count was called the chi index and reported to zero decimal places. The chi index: 1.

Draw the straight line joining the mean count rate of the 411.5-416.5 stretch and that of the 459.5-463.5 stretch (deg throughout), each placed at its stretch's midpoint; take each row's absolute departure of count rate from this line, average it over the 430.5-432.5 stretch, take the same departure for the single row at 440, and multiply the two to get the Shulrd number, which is 1.0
